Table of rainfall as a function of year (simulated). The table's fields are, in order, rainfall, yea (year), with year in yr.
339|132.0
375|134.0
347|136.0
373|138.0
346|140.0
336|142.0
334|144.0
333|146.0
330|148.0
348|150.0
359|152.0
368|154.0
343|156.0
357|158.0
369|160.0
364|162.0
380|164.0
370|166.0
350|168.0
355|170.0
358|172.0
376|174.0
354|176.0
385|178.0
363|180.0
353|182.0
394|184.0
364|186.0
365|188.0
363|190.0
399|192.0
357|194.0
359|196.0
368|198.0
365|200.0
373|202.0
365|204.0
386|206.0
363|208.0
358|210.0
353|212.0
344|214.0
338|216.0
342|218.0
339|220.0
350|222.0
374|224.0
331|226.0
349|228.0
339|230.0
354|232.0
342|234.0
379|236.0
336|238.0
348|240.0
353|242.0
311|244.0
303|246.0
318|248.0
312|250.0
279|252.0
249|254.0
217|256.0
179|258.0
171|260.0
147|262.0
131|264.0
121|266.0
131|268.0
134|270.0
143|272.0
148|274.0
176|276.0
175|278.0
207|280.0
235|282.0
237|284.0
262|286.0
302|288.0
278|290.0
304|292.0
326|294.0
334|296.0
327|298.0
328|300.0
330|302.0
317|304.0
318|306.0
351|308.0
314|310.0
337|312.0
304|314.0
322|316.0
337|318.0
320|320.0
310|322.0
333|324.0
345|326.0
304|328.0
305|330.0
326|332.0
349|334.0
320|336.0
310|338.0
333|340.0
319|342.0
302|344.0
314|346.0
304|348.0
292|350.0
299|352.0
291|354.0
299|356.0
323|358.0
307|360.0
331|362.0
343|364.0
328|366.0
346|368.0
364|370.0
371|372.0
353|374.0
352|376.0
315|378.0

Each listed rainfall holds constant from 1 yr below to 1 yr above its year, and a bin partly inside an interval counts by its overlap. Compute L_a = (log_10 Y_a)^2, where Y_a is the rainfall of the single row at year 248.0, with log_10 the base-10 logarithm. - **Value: 6.26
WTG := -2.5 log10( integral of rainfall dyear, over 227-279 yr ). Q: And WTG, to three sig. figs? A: -10.3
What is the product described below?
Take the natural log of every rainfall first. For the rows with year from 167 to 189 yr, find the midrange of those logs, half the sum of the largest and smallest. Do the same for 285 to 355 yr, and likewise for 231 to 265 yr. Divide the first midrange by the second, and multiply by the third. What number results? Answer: 5.60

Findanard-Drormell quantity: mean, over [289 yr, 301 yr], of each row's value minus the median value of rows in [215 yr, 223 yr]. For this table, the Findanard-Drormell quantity -24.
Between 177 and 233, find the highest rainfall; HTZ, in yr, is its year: 192.0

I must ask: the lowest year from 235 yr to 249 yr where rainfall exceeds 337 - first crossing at 236.0 yr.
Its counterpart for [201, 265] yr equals 202.0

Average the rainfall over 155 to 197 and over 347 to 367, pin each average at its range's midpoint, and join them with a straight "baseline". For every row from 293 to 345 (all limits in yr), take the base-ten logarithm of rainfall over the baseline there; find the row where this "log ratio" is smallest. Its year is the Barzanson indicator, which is 314.0 yr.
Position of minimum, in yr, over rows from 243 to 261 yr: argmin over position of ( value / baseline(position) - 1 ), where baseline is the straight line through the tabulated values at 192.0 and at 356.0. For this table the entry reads 260.0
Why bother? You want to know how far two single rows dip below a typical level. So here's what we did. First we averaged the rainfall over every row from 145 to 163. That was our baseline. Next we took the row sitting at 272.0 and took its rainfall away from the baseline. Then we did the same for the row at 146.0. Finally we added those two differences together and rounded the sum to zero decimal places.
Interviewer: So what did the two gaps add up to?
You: 229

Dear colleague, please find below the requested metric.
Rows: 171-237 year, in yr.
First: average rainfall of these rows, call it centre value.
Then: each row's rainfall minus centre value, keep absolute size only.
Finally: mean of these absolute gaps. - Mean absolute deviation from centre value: 13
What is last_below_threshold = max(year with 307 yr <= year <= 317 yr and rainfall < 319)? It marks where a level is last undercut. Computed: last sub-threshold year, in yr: 314.0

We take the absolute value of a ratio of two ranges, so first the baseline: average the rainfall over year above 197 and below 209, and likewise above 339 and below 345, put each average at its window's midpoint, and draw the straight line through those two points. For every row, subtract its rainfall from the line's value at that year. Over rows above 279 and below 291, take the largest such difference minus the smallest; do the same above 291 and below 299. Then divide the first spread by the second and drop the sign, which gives 3.1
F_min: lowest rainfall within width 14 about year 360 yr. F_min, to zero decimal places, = 291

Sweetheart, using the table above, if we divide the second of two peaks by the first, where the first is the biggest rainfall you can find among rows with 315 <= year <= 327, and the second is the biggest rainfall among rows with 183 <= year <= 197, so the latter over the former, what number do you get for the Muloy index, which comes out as 1.16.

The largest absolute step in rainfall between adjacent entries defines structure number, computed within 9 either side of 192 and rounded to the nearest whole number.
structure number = 42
